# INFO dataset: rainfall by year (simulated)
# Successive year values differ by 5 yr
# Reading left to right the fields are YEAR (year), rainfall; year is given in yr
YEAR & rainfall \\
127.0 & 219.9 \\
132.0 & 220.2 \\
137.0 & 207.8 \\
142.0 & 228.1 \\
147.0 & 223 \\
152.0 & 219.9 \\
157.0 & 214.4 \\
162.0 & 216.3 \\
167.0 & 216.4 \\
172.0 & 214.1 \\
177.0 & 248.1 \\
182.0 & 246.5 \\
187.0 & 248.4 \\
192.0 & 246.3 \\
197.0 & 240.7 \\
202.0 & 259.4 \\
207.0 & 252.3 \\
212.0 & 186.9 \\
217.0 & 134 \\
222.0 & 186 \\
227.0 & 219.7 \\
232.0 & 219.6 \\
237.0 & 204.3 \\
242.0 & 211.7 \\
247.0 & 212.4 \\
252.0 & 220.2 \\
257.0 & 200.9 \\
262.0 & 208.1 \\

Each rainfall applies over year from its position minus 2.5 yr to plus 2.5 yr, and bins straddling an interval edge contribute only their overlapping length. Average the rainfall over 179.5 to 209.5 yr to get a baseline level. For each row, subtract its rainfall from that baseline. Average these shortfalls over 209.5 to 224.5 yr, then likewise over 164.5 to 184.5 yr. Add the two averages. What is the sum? 98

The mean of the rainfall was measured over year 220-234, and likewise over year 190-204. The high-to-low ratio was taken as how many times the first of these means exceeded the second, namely 0.84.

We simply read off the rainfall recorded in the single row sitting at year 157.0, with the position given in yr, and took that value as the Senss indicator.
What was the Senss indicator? 214.4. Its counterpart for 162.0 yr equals 216.3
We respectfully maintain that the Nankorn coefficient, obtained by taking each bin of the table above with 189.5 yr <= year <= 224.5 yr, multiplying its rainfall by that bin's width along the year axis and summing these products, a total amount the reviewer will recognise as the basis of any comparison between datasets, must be 7528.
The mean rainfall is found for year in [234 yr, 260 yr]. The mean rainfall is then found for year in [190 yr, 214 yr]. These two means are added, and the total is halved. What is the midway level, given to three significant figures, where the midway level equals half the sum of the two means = 224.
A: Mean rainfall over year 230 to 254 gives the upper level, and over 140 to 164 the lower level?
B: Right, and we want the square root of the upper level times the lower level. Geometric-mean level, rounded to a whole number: 217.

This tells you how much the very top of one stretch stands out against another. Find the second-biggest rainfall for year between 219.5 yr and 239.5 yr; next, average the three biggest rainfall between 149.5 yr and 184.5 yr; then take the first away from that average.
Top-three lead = 19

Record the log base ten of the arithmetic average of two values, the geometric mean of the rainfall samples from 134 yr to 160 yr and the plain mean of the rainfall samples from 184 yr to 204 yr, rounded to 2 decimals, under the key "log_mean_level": 2.37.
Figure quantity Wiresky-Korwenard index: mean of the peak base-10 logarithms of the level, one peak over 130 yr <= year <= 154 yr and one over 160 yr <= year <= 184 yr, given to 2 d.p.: 2.38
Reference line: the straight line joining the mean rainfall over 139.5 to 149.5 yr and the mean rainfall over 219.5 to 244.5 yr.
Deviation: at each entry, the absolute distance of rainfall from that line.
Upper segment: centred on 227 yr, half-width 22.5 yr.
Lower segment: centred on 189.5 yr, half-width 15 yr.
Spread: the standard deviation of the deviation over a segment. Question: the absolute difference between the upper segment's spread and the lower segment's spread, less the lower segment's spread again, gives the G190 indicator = 10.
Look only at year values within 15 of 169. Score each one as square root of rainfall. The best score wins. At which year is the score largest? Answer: 177.0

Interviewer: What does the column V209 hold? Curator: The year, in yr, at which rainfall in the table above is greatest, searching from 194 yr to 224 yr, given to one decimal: 202.0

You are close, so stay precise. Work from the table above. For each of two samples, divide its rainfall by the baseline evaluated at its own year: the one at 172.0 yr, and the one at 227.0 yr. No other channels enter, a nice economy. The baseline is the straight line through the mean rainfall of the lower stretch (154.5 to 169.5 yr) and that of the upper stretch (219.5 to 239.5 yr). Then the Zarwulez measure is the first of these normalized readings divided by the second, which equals 0.94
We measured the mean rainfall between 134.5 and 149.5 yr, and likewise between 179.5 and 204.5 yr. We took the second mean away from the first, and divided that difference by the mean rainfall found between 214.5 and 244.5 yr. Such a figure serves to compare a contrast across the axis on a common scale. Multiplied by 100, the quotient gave -15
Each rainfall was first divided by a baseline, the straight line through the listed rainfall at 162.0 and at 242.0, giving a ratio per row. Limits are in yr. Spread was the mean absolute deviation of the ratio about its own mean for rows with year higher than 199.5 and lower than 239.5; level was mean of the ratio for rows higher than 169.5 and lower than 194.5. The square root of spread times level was 0.40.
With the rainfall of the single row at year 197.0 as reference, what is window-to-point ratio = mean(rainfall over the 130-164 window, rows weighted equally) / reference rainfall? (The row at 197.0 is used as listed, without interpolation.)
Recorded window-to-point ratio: 0.91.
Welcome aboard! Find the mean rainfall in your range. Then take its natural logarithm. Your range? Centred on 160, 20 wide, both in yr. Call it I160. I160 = 5.38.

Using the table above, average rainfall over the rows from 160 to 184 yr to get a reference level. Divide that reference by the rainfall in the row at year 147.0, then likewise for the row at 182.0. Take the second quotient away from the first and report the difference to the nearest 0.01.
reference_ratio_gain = 0.10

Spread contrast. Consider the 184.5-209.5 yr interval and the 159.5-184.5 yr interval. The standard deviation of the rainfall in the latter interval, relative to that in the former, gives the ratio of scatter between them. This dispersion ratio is 2.5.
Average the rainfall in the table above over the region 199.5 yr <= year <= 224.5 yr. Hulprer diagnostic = 204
